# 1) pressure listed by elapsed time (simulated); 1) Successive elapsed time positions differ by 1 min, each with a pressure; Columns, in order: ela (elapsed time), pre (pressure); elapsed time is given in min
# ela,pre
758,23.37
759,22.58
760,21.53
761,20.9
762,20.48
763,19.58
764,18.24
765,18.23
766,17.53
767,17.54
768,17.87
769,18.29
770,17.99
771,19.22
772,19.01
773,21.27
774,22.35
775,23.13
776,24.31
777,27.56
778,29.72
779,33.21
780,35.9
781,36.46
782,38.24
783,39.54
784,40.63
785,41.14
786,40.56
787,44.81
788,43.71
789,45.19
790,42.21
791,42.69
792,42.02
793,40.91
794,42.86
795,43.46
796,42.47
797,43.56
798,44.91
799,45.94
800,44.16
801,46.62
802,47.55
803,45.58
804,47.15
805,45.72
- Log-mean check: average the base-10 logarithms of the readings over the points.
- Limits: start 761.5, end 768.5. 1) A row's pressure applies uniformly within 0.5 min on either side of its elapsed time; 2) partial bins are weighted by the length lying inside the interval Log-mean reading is 1.27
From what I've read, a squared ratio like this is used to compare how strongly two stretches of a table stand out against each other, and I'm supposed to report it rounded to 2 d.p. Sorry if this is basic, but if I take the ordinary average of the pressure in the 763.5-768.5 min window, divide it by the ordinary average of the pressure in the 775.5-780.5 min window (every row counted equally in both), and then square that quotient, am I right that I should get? 0.35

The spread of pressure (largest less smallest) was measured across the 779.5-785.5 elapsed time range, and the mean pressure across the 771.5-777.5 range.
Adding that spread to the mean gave 28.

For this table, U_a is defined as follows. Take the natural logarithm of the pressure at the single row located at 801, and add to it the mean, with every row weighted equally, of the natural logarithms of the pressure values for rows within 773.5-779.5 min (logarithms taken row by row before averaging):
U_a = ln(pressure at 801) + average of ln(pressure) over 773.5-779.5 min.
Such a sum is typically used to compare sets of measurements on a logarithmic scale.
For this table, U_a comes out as 7.1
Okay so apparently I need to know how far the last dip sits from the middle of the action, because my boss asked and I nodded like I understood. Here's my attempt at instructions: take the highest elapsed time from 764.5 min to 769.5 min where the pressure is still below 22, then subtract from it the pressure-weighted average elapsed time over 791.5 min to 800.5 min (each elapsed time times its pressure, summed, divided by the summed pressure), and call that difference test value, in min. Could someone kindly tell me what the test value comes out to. -27.1 min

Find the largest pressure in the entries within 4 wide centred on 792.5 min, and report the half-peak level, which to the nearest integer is 21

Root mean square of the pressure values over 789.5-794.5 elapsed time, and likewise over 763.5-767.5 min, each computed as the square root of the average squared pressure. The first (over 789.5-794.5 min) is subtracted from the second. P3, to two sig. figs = -24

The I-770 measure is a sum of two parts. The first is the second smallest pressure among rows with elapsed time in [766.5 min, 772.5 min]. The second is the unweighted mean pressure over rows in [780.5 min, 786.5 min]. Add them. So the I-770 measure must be 57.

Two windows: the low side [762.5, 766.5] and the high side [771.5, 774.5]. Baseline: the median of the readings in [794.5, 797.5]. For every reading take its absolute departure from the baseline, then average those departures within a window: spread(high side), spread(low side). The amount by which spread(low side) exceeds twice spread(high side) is -20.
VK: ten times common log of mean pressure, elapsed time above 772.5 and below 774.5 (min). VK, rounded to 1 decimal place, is 13.4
